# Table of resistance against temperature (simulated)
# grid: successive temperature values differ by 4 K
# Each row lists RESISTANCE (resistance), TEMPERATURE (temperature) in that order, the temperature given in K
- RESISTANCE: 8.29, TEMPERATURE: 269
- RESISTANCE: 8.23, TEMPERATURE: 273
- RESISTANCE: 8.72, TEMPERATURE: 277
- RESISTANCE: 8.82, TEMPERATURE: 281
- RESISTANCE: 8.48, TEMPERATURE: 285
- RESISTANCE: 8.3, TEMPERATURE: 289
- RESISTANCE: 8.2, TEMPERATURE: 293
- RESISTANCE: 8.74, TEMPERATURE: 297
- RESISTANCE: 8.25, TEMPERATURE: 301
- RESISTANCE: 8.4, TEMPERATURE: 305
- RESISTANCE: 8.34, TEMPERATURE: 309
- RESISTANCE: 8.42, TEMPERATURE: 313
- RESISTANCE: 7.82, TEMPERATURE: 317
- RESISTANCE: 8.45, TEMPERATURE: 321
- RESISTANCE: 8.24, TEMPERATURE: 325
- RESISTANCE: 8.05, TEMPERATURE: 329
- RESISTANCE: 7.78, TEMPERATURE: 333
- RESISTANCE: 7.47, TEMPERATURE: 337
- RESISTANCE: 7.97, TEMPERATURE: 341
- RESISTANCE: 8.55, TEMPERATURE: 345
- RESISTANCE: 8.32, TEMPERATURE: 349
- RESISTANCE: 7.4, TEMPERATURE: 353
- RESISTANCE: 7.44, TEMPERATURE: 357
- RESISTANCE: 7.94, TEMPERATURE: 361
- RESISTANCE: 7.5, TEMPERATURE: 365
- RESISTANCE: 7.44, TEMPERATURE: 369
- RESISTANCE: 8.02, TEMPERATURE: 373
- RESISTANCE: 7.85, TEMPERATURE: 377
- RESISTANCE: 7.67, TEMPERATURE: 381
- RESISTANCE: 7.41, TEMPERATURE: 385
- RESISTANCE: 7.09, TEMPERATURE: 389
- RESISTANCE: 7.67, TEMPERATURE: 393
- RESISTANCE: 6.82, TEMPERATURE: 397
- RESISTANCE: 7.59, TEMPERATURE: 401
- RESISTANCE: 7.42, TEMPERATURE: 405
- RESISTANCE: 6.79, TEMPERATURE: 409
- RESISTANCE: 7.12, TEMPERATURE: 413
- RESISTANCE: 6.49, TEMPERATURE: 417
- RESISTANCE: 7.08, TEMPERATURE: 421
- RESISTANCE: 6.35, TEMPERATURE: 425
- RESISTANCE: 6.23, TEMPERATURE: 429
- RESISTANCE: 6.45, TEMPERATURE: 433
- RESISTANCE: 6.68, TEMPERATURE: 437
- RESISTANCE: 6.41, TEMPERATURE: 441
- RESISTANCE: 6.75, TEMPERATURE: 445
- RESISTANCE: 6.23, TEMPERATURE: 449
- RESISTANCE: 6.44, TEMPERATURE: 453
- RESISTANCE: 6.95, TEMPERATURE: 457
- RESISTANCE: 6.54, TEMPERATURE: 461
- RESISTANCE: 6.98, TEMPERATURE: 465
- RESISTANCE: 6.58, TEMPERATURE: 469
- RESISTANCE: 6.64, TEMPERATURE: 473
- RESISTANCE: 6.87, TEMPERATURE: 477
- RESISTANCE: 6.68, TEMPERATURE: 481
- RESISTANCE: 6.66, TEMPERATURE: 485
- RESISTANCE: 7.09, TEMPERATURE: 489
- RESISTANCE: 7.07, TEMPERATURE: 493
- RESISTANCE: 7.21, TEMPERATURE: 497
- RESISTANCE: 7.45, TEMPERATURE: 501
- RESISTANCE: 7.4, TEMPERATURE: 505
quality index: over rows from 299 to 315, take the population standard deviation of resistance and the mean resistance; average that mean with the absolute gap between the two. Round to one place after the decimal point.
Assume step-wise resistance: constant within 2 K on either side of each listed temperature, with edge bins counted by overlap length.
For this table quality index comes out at 8.3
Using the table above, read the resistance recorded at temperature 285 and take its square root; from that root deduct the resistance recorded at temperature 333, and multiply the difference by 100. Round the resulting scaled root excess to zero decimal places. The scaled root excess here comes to -487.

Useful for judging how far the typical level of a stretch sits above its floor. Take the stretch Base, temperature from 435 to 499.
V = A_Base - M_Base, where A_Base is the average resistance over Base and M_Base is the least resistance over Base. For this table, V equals 0.51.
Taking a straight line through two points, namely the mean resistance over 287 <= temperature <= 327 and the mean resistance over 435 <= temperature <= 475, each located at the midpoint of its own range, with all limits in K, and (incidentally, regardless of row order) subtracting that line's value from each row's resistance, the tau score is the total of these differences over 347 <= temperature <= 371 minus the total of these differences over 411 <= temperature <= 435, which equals 1.9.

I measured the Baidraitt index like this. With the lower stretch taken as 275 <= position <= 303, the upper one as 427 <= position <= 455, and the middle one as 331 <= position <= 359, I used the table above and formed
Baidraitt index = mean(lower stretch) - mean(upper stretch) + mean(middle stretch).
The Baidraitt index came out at 9.9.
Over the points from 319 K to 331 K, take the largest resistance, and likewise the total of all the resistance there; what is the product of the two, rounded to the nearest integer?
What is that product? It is 209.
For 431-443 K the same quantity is 131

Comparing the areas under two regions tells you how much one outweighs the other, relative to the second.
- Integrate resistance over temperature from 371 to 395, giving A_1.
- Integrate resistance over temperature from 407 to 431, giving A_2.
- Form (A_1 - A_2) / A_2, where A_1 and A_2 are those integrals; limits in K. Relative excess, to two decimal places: 0.14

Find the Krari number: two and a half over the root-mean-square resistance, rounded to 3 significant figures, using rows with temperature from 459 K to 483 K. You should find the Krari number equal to 0.372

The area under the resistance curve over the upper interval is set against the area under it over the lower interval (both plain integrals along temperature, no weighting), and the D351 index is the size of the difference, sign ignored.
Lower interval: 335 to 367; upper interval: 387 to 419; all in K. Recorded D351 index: 22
